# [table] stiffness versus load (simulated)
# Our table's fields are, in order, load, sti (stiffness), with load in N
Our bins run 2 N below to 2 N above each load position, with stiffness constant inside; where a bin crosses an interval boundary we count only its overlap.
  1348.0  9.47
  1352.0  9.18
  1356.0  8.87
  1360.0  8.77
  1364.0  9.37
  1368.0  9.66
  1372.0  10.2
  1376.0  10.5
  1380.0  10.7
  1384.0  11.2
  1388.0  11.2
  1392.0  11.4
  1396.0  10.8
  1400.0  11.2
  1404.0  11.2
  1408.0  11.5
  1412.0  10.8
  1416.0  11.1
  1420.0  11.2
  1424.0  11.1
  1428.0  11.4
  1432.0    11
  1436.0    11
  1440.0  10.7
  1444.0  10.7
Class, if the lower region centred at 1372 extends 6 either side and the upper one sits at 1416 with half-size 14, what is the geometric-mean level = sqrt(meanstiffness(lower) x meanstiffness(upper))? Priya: 10.6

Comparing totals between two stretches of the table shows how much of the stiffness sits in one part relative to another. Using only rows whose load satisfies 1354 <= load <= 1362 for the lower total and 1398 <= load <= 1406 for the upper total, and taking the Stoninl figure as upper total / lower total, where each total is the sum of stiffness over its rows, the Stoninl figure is 1.27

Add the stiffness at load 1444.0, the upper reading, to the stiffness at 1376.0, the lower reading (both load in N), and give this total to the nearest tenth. 21.2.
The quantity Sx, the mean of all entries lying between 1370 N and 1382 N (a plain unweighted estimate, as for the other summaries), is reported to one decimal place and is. 10.5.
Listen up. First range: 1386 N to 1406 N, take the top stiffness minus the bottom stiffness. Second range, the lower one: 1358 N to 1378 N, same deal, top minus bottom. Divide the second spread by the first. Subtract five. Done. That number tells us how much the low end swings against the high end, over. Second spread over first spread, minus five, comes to -2.1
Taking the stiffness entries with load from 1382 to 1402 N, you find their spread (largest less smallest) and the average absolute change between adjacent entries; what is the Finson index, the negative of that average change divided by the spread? -0.50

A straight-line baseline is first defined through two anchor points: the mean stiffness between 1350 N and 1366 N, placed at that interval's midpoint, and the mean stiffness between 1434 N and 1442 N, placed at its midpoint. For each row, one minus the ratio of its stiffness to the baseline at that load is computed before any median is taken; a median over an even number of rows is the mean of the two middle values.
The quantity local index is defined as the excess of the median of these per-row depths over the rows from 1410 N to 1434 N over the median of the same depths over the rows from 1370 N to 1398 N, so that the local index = 0.058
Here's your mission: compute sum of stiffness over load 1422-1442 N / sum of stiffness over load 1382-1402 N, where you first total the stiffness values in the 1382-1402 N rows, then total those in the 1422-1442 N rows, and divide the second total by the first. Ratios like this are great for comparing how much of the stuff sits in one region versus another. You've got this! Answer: 0.99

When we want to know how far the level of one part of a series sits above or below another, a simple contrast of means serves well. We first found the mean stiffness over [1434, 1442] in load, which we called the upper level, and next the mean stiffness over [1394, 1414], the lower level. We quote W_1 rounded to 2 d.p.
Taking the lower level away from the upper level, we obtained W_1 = -0.25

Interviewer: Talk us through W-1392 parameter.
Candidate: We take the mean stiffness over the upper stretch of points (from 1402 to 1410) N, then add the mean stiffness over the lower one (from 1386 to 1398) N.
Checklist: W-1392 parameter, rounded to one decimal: 22.5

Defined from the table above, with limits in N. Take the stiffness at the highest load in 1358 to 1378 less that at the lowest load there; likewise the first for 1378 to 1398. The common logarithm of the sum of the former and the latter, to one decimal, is 0.3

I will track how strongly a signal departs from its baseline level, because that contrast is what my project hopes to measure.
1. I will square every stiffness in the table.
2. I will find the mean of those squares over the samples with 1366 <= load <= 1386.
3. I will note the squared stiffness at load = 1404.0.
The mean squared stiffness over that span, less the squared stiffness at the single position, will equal -16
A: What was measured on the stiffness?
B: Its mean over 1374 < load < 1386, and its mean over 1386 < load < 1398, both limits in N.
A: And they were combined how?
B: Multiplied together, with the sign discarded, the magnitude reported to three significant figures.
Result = 120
